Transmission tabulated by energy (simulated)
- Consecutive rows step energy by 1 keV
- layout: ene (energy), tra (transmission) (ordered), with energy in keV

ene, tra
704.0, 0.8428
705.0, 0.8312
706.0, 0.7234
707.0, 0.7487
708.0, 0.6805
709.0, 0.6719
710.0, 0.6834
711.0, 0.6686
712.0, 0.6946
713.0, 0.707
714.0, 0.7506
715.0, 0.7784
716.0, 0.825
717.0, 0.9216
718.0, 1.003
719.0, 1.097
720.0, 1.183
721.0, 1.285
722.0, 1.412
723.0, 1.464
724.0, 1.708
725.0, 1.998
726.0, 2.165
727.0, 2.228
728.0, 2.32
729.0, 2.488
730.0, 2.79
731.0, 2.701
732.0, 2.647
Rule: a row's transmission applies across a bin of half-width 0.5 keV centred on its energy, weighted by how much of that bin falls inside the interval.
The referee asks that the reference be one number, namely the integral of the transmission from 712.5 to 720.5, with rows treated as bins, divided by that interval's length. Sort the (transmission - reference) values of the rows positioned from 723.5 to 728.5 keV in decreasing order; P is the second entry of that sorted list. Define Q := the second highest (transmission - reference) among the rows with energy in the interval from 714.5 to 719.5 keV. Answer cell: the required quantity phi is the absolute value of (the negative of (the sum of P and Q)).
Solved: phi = 1.4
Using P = 1.32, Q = 0.1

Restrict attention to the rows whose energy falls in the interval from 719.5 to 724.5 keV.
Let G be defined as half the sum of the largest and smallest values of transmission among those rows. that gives 1.4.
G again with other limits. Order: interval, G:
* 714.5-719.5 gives 0.9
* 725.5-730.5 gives 2.5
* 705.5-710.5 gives 0.7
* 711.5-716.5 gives 0.8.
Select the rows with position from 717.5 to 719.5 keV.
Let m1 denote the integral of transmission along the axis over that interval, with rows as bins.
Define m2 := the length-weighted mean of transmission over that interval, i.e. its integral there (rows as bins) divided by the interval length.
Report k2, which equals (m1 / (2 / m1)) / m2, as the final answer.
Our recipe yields 2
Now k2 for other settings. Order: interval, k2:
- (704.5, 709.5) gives 9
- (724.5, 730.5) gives 42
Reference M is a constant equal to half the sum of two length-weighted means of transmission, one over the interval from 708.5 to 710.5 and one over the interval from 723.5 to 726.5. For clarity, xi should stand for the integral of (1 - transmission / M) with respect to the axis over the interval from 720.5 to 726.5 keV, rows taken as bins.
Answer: -1.6 keV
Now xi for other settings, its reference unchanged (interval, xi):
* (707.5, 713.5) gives 2.9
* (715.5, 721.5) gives 1.2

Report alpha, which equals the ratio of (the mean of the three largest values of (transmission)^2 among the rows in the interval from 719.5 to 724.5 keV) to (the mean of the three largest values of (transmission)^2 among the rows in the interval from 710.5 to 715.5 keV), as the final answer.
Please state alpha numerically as 4.2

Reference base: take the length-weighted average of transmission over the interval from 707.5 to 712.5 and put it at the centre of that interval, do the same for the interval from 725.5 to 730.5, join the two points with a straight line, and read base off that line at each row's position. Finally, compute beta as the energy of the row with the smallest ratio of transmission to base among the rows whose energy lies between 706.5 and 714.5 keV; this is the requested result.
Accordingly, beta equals 714.0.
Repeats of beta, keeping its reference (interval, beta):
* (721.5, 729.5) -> 723.0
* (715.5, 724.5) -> 716.0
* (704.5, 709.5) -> 709.0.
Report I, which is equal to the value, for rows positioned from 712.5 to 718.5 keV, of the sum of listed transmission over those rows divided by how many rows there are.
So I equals 0.83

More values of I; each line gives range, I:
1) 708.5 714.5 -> 0.70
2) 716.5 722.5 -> 1.15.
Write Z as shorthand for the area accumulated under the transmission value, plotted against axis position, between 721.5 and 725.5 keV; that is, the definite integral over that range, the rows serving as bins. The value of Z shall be 7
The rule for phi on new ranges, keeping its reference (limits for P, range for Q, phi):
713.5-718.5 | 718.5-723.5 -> 0.5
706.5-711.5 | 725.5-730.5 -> 1.4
